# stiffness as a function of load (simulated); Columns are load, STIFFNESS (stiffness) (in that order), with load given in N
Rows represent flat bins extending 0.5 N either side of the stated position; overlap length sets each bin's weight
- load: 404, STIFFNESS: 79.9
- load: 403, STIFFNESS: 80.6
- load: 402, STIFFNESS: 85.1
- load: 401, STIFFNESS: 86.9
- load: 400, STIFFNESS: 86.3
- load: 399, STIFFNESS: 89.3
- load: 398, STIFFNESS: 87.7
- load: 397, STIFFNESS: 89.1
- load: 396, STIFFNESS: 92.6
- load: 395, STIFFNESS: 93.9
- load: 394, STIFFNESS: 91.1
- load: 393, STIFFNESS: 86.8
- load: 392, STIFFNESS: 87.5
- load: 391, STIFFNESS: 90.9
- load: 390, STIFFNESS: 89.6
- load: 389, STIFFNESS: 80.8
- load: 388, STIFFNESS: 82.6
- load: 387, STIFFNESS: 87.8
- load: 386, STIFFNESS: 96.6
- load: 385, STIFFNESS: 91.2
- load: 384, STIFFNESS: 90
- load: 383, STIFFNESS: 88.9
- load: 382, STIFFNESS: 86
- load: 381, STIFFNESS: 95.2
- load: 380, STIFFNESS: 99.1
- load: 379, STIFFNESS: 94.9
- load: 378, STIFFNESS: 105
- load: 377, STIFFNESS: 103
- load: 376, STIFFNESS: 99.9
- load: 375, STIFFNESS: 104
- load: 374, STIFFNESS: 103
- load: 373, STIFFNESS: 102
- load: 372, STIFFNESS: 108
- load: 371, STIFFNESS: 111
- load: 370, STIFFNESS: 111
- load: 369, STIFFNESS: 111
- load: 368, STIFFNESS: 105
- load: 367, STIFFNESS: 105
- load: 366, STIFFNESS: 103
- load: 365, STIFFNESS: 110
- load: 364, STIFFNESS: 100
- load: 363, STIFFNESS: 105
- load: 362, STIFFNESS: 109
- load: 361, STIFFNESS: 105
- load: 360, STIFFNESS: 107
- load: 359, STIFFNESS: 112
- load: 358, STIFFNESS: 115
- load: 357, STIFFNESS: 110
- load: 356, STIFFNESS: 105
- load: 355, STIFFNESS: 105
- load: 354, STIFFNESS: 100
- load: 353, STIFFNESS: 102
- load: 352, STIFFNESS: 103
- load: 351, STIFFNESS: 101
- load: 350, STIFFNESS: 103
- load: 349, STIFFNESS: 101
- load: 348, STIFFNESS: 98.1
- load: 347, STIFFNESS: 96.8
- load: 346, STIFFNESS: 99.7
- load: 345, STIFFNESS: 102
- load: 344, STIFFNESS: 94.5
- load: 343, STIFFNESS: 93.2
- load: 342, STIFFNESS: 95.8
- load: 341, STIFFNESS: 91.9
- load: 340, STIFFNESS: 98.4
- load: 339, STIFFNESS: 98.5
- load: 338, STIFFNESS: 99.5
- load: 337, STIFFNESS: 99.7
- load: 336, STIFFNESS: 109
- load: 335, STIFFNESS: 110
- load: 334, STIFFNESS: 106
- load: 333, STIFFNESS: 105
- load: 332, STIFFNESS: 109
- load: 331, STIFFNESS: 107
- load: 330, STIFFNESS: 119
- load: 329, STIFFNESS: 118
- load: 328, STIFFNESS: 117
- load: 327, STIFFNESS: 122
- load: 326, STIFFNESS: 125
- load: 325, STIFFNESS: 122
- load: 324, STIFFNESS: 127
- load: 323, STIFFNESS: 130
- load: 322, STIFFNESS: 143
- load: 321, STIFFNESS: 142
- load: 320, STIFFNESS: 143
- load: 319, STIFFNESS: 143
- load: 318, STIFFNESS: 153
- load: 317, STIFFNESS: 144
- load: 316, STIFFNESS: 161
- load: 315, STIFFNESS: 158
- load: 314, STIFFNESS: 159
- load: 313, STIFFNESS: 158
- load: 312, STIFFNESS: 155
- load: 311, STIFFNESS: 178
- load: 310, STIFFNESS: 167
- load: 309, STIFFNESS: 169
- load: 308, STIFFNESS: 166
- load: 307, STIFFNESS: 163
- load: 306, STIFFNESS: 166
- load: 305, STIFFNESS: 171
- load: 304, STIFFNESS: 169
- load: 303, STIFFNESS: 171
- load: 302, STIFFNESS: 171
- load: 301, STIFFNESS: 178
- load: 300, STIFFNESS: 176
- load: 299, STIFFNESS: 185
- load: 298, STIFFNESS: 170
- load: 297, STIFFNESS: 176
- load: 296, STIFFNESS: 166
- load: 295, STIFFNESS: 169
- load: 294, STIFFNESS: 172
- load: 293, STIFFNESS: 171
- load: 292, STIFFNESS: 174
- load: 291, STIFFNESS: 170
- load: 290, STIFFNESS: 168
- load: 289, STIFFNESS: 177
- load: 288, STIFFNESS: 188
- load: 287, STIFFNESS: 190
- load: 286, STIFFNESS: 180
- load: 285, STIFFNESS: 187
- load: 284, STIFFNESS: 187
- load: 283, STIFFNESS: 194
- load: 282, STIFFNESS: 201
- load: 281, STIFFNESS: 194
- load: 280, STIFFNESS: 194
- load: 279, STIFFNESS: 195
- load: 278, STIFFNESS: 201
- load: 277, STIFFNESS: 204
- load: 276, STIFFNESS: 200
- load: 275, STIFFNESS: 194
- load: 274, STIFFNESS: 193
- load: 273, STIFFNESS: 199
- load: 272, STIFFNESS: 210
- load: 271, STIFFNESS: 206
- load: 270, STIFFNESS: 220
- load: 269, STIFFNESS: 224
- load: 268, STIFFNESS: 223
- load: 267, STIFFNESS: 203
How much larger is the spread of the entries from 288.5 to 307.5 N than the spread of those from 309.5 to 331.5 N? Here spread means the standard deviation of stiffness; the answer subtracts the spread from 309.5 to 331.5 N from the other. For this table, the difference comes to -14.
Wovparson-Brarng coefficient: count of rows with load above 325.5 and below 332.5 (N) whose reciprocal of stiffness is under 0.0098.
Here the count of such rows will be 7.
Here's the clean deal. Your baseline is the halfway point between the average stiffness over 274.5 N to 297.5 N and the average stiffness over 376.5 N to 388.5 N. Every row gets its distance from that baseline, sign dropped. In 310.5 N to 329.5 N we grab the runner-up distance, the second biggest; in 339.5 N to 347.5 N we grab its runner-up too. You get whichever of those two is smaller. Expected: 22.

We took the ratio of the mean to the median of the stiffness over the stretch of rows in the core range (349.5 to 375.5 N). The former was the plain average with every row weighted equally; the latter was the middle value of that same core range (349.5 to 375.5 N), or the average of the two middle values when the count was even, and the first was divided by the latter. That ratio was 1.01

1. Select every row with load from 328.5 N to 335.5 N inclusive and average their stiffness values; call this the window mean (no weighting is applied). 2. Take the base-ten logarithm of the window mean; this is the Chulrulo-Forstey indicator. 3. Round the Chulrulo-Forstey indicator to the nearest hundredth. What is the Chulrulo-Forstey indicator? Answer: 2.04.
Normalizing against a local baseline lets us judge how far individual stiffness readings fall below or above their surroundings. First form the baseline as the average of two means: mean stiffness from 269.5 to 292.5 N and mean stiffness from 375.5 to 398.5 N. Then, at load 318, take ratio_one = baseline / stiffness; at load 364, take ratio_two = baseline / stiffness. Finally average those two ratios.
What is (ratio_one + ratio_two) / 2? 1.17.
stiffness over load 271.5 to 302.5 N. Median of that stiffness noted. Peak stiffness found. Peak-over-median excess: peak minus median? 23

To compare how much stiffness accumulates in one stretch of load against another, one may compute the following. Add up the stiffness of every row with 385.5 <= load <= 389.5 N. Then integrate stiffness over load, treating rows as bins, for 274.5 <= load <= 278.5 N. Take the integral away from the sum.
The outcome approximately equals -451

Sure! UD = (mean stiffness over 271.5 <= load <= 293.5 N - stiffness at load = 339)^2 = 8298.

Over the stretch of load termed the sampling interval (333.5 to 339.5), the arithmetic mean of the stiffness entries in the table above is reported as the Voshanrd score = 104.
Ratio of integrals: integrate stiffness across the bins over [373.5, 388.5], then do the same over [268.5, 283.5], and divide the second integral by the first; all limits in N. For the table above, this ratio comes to 2.12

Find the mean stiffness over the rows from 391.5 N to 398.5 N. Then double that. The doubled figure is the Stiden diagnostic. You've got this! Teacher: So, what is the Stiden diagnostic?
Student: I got 180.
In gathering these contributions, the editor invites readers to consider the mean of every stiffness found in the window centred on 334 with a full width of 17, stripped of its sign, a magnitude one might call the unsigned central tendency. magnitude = 108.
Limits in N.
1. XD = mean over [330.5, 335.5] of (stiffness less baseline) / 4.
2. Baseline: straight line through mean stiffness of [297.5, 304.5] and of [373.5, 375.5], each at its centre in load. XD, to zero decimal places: -9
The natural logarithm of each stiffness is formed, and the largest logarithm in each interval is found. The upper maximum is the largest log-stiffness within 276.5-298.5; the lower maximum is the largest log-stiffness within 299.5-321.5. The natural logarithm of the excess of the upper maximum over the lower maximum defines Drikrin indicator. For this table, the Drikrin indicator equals -1.99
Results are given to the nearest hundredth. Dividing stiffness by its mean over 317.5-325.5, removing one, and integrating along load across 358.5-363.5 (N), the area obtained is -1.10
